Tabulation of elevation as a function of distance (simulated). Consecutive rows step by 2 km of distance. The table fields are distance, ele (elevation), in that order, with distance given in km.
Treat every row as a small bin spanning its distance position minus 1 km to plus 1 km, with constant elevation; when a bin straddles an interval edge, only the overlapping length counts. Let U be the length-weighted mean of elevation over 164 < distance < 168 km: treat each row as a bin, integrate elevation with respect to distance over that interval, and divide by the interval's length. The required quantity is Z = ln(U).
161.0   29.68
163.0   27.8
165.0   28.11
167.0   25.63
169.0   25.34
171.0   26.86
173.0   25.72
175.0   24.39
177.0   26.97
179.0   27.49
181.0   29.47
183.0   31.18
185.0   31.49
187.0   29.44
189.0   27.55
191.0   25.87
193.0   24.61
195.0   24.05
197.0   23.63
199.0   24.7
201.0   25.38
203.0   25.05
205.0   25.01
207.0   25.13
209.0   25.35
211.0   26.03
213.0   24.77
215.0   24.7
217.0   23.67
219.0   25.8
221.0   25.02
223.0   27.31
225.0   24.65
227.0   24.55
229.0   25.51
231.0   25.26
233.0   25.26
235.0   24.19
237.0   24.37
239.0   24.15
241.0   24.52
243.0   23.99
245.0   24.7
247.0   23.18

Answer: 3.29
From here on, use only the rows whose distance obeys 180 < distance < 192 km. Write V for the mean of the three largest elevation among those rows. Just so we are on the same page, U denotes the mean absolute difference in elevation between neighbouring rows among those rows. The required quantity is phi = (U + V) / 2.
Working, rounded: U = 1.5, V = 30.7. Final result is 16.1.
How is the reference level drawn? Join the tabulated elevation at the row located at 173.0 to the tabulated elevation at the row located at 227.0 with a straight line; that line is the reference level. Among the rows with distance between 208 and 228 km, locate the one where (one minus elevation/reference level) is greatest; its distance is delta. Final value 217.0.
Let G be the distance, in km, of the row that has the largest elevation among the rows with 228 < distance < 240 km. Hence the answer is 229.0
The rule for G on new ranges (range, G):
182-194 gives 185.0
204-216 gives 211.0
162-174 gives 165.0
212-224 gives 223.0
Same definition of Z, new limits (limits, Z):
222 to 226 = 3.26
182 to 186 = 3.44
